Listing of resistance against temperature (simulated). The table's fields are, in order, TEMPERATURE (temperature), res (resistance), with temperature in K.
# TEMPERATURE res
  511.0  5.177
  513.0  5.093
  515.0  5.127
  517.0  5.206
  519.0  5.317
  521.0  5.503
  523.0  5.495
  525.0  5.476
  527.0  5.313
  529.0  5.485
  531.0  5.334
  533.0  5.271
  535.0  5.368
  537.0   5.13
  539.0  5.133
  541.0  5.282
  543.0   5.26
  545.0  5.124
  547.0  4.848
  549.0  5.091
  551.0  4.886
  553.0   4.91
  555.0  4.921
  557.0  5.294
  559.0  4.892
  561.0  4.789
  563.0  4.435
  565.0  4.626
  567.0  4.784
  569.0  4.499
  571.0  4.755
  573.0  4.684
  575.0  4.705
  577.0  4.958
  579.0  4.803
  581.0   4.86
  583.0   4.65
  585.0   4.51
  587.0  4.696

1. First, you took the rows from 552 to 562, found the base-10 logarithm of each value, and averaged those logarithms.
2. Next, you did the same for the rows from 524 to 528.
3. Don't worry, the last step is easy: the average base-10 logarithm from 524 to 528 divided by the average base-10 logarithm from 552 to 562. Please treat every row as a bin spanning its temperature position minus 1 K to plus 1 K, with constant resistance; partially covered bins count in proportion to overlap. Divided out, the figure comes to 1.05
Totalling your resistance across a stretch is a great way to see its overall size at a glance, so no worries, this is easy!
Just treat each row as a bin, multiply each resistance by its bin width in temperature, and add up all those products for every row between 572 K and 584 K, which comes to 57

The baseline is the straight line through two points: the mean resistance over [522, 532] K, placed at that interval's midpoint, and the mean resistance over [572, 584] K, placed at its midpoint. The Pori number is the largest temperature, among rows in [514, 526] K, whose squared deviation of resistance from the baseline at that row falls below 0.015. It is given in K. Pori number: 525.0 K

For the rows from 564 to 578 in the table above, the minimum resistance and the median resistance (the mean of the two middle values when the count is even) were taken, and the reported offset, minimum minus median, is -0.21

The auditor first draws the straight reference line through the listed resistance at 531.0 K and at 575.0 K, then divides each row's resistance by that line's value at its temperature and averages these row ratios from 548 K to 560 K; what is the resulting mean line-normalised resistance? 0.999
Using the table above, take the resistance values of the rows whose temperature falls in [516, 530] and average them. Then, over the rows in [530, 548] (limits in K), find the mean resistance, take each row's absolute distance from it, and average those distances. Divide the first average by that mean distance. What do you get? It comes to 45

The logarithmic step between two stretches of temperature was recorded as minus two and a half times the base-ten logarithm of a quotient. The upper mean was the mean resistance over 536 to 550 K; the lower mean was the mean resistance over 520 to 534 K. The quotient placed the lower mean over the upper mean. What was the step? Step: -0.059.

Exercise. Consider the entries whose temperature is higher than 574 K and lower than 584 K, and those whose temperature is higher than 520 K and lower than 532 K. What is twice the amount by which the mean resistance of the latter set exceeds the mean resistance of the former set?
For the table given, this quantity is 1.3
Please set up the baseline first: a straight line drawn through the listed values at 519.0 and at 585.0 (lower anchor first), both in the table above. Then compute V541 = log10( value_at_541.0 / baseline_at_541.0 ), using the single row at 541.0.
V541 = 0.020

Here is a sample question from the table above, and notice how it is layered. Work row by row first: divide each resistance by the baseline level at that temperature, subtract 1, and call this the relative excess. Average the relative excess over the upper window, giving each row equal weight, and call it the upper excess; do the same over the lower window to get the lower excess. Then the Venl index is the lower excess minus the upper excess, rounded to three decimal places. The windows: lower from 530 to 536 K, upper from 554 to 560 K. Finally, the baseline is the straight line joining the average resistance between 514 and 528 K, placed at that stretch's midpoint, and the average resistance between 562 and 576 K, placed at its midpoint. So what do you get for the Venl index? -0.016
